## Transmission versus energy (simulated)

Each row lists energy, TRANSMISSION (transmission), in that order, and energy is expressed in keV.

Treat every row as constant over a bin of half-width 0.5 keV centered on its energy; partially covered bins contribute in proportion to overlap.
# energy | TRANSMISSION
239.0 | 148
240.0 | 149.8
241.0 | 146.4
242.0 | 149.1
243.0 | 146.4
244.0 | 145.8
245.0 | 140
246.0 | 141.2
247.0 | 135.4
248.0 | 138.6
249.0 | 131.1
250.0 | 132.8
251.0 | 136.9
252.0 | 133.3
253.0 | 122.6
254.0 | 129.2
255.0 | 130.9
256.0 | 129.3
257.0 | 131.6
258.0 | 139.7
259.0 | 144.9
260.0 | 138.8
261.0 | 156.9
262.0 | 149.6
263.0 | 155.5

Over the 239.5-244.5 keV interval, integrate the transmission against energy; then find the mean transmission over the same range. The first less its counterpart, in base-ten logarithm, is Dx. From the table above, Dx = 2.77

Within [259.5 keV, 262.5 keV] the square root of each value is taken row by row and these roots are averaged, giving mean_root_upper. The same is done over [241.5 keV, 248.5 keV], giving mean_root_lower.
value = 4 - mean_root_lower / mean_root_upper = 3.02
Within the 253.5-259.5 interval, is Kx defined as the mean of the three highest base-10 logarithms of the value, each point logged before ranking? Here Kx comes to 2.14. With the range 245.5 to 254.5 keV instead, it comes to 2.14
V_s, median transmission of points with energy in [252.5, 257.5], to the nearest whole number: 129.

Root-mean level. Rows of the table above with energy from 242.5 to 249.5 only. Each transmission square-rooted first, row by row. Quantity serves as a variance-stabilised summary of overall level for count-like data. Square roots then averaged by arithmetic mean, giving 11.8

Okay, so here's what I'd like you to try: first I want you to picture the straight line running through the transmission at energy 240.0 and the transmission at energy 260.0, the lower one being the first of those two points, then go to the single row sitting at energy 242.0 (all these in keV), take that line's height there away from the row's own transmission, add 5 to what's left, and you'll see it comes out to 5.4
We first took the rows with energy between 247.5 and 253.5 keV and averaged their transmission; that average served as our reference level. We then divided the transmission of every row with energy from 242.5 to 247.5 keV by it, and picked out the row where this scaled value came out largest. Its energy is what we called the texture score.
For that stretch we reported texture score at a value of 243.0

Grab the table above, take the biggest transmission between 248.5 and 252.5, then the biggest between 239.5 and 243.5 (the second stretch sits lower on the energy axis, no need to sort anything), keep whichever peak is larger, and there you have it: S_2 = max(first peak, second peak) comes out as 150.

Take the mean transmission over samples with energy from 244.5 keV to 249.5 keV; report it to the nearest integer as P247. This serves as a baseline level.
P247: 137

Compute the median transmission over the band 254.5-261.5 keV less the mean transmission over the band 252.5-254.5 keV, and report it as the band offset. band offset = 13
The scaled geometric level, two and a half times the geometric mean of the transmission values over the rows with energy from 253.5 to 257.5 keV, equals 326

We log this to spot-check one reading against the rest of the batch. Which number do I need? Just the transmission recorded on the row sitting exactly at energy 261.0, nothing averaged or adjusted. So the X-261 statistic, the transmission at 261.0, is 156.9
